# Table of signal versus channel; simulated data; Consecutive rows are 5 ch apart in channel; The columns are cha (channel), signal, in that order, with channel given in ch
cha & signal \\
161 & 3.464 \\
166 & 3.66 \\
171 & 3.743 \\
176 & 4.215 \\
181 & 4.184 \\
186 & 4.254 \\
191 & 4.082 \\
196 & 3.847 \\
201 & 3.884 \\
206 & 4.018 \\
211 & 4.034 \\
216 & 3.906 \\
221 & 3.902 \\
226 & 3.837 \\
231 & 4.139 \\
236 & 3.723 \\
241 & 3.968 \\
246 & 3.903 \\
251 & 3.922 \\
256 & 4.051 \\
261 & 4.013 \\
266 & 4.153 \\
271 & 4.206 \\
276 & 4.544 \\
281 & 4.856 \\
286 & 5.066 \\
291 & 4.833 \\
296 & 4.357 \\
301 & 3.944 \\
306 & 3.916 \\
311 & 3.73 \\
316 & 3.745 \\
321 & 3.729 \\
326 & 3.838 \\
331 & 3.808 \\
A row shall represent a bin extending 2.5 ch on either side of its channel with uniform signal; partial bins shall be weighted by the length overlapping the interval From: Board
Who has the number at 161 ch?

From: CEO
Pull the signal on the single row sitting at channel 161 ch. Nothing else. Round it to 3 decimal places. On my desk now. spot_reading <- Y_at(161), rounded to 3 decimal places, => 3.464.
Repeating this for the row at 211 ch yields 4.034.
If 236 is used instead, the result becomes 3.723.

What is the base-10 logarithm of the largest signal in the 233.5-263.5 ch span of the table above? 0.608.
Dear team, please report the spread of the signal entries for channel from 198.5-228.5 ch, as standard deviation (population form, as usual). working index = 0.1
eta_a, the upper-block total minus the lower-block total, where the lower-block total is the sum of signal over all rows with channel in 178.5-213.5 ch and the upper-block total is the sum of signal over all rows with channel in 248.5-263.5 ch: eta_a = -16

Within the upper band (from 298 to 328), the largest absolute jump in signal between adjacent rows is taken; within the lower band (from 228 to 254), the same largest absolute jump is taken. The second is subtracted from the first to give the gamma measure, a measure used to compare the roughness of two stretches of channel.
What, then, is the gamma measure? -0.23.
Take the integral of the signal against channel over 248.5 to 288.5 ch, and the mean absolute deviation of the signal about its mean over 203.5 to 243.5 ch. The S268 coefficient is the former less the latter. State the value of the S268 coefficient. 174.0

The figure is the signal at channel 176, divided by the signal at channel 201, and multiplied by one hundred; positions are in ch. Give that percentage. 109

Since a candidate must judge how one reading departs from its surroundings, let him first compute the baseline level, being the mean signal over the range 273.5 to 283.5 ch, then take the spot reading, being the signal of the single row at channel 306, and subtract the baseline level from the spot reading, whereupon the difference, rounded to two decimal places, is -0.78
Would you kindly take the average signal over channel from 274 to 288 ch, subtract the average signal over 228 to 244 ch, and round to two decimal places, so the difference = 0.88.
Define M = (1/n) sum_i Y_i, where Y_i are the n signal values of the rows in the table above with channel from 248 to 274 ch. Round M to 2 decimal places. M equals 4.07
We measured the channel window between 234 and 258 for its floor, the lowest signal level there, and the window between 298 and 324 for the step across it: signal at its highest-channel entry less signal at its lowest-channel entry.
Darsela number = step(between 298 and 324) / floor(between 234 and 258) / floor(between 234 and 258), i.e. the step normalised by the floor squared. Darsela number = -0.016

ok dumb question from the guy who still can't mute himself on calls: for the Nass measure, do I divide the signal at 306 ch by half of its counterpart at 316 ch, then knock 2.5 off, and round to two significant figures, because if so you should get -0.41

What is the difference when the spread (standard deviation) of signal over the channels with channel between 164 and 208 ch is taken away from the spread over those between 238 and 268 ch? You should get -0.1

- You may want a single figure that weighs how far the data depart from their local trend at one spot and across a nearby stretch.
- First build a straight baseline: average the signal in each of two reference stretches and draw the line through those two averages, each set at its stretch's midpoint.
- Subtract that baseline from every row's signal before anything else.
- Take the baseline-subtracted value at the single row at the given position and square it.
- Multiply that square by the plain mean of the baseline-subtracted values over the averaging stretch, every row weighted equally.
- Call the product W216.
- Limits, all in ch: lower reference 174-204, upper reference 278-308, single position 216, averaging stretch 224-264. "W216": -0.028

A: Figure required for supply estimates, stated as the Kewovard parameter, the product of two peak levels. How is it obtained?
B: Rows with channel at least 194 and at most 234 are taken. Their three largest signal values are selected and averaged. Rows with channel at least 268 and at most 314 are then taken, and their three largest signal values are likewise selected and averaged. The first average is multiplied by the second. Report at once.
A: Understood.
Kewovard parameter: 20.0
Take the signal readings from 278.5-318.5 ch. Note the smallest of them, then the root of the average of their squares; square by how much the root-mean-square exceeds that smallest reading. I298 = 0.37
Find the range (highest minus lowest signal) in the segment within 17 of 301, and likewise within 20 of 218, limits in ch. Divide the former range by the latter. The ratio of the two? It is 3.2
